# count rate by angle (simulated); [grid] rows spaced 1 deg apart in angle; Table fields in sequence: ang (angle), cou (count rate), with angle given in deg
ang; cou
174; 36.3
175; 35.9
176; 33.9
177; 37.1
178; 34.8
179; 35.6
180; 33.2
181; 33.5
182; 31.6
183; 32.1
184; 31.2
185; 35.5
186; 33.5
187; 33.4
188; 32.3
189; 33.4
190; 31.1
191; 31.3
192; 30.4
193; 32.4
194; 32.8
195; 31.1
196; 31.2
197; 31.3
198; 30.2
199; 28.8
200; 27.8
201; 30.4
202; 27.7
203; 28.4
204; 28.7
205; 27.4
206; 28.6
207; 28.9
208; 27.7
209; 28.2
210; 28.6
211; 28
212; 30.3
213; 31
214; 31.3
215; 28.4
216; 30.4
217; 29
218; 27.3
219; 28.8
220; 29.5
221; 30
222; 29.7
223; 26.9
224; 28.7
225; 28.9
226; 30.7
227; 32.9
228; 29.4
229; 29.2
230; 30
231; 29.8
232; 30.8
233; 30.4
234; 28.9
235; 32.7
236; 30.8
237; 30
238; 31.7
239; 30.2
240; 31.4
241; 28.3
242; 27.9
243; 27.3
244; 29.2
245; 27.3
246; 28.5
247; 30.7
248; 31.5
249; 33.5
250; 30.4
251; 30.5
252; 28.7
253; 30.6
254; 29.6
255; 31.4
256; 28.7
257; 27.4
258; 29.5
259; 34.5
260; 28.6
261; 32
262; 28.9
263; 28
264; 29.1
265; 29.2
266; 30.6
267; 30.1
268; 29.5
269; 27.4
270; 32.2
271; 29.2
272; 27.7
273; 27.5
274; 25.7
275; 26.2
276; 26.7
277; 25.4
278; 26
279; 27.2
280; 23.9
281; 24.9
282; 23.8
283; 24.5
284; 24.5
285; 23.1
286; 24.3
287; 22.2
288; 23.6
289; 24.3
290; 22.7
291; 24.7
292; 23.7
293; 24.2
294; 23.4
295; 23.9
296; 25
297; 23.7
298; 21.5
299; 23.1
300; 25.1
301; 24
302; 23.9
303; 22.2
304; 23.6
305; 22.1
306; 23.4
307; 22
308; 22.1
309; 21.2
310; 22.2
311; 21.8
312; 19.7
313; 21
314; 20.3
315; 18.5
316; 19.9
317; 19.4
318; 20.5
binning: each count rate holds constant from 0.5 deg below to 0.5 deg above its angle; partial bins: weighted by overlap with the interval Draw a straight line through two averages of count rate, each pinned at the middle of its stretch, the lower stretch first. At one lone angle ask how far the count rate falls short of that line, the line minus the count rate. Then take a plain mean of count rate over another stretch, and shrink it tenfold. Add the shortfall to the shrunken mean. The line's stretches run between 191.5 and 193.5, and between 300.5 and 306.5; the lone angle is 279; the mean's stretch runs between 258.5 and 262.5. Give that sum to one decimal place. 0.9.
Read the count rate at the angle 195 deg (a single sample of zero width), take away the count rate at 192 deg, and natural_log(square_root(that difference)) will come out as -0.18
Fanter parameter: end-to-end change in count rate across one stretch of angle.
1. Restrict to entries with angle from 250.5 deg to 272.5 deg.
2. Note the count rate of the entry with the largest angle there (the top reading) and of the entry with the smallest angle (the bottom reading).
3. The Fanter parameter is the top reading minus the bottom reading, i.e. -2.8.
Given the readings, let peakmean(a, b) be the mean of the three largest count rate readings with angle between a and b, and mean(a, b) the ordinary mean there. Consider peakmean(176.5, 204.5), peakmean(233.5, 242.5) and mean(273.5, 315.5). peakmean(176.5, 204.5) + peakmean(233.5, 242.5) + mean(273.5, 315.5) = 91.5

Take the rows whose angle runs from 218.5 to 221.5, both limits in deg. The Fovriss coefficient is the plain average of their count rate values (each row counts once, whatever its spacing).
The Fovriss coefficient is 29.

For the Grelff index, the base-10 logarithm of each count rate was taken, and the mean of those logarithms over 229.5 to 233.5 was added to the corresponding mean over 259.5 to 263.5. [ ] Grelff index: 2.95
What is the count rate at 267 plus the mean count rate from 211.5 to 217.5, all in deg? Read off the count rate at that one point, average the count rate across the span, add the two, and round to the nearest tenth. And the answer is 60.2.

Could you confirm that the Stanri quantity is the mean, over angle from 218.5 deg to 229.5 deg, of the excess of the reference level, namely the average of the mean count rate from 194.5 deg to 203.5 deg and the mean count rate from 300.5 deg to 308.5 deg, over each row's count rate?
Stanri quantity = -3.2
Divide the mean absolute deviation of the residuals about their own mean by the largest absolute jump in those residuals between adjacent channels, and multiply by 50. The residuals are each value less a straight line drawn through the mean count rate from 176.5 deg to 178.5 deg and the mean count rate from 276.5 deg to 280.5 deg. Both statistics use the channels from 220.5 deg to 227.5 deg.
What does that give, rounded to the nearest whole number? 25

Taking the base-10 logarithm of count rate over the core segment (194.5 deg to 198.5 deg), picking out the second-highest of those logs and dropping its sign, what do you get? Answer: 1.49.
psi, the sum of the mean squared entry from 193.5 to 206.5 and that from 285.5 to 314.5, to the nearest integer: 1405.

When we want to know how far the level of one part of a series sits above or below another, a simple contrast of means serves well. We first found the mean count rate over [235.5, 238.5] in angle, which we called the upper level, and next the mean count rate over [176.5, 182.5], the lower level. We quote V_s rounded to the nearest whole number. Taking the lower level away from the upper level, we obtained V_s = -3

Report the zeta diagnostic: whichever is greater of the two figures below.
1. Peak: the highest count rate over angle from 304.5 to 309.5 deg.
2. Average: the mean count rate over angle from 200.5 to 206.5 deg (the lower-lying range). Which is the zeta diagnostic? 29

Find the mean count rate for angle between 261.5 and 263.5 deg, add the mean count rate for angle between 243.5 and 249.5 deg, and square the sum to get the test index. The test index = 3430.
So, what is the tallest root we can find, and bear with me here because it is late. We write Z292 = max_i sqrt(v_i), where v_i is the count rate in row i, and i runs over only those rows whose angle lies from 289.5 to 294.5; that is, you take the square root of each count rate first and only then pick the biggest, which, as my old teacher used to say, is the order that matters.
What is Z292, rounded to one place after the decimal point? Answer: 5.0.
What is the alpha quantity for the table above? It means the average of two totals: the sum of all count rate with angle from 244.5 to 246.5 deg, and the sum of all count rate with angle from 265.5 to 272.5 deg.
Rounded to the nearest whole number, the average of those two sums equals 131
